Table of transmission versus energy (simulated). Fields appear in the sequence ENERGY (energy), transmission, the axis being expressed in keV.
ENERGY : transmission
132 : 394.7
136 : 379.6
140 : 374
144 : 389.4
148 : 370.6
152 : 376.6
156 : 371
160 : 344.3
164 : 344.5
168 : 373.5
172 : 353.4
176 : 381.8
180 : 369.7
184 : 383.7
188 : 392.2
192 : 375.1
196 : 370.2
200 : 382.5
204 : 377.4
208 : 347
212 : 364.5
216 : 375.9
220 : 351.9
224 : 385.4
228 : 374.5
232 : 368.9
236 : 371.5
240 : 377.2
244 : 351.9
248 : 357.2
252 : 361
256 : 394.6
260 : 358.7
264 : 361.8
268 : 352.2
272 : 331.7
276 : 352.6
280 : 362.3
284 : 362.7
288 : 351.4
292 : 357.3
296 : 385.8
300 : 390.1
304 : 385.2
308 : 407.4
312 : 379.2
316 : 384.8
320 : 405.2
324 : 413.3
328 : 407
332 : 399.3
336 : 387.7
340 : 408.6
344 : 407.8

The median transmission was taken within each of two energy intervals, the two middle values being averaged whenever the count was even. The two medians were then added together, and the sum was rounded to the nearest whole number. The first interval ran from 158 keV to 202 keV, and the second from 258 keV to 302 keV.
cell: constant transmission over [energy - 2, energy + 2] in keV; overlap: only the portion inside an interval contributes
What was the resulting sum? 732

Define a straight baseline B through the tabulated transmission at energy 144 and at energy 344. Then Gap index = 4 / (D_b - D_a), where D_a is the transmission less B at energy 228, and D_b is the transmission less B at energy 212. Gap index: -0.47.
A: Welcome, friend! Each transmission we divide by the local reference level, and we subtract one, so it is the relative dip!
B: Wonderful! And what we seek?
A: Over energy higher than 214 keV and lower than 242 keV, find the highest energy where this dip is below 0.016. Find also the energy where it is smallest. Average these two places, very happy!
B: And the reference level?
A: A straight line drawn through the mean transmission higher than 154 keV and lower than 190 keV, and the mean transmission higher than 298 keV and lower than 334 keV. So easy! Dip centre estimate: 230 keV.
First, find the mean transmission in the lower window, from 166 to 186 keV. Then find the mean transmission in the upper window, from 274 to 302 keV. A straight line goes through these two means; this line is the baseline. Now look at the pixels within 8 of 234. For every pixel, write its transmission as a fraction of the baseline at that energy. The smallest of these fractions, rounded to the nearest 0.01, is 1.00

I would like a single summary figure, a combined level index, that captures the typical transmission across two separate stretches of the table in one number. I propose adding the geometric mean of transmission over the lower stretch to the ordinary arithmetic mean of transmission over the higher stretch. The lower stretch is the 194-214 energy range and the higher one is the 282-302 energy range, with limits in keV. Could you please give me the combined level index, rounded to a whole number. 738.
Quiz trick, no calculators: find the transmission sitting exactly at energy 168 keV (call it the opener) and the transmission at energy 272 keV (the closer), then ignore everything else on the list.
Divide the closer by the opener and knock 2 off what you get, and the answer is -1.11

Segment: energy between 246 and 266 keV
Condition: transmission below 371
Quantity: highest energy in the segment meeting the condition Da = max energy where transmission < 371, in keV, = 264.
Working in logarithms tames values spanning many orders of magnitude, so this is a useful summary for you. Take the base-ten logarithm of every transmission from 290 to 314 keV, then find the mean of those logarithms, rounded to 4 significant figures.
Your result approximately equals 2.584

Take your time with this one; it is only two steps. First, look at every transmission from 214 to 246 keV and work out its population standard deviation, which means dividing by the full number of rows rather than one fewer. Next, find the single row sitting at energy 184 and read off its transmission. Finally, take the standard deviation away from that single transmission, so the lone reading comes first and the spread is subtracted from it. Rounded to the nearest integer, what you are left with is 373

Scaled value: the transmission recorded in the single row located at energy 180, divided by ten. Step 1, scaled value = 37.0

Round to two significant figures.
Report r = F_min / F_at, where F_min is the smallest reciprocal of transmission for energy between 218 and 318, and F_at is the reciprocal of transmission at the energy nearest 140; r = 0.92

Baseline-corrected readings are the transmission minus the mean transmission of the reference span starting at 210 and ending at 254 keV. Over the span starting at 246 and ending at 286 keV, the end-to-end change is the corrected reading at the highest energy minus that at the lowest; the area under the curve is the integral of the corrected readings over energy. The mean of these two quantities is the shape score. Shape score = -153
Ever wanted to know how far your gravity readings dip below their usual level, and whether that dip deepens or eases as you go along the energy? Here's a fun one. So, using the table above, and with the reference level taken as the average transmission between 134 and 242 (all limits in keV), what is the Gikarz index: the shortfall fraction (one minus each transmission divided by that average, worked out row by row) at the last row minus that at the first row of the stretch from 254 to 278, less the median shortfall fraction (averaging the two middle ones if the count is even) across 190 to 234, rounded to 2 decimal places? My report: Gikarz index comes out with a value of 0.12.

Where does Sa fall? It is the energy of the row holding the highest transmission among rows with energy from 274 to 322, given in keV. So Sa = 308 keV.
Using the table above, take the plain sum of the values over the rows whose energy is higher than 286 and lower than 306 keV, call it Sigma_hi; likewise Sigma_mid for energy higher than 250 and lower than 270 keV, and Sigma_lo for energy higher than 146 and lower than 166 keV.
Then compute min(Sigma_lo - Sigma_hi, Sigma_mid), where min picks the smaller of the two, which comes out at -63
